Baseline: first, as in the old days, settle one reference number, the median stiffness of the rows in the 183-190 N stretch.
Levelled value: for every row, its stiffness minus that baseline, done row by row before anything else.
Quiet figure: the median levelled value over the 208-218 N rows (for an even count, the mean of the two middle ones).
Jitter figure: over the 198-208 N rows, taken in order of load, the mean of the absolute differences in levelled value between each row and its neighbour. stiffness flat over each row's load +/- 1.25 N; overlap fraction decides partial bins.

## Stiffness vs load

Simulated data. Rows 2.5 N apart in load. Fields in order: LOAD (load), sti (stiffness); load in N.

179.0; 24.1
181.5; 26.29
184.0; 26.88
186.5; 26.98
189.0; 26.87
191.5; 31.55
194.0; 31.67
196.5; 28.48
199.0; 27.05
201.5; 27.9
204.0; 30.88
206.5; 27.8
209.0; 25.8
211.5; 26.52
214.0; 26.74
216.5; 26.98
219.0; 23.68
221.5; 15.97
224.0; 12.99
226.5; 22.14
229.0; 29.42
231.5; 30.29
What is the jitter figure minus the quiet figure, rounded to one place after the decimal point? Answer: 2.6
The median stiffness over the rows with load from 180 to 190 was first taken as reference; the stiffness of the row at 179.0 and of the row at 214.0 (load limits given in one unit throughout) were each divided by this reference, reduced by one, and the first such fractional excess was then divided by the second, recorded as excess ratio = 21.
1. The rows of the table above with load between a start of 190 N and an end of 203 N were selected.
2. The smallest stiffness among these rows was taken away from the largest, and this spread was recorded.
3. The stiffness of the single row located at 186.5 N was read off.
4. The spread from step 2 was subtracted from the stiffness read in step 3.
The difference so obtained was 22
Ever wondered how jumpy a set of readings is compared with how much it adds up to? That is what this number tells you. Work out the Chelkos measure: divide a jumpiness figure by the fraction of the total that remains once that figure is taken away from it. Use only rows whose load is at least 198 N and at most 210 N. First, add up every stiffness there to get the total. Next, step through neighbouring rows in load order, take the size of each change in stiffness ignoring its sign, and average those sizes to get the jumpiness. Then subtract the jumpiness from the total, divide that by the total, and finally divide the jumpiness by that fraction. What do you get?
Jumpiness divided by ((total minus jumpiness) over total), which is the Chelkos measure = 2.3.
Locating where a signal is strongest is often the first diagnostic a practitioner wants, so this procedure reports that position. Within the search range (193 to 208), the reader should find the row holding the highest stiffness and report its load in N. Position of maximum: 194.0 N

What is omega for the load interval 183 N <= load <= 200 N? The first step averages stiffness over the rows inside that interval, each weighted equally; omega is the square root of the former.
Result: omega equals 5.34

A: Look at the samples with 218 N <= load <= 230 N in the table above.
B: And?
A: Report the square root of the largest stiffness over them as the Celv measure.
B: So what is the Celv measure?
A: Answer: 5.42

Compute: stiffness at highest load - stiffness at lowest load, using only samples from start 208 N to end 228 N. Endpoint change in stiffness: -3.7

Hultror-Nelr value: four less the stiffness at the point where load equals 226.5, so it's -18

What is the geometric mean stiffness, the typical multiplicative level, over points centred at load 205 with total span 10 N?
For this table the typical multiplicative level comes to 28.0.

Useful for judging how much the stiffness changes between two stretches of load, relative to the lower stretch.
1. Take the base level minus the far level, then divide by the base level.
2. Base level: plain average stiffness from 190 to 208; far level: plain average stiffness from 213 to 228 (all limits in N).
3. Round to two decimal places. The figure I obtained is 0.27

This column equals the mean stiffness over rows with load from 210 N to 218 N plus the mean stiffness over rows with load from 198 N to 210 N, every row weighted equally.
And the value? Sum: 55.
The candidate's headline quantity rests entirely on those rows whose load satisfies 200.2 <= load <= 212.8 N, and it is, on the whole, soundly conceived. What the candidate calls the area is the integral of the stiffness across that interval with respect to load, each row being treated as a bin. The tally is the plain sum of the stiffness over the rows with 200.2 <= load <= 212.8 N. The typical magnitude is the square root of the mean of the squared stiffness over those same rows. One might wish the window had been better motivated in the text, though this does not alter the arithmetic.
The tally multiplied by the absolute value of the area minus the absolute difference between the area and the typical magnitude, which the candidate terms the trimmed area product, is 3866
